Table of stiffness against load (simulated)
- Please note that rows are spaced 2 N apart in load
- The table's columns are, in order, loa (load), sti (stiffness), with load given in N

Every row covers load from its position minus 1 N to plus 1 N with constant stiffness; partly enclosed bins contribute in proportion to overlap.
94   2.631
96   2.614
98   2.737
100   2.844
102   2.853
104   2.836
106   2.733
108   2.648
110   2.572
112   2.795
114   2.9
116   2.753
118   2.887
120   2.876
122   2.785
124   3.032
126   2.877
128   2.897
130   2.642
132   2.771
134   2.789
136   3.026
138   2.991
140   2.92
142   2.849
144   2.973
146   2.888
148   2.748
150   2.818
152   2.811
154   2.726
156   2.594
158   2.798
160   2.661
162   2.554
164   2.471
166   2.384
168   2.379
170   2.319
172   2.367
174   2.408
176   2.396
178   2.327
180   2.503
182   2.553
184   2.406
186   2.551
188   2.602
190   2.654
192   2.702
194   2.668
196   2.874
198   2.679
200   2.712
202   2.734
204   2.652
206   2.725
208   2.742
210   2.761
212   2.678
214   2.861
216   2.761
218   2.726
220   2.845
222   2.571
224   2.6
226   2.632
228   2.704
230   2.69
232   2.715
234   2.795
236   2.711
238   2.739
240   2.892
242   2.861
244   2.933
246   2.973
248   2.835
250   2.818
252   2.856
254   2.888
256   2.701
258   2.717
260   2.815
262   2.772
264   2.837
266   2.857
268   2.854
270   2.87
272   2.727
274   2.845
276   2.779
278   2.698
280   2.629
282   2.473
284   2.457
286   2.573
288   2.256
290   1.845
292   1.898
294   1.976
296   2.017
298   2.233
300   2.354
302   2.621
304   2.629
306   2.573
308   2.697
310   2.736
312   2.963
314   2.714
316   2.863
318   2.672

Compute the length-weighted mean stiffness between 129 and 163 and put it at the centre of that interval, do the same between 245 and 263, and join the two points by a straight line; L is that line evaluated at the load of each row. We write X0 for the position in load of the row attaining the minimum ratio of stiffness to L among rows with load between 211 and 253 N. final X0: 222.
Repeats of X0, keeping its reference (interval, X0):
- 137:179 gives 170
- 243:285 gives 284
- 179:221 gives 184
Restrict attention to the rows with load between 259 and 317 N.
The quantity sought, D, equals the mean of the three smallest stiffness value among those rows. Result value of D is 1.91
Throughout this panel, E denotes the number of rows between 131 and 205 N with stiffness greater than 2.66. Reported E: 20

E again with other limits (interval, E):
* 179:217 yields 12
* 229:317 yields 30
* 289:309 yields 1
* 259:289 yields 10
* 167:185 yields 0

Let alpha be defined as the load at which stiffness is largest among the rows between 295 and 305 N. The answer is 304 N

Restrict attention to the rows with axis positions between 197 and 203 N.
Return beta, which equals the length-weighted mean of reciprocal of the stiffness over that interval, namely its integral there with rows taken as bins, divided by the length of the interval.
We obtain 0.37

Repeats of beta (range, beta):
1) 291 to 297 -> 0.51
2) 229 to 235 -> 0.37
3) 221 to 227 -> 0.38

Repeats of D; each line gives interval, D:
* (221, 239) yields 2.60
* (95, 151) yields 2.61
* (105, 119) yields 2.65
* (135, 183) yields 2.34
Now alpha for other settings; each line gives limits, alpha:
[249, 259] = 254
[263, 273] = 270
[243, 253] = 246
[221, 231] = 228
